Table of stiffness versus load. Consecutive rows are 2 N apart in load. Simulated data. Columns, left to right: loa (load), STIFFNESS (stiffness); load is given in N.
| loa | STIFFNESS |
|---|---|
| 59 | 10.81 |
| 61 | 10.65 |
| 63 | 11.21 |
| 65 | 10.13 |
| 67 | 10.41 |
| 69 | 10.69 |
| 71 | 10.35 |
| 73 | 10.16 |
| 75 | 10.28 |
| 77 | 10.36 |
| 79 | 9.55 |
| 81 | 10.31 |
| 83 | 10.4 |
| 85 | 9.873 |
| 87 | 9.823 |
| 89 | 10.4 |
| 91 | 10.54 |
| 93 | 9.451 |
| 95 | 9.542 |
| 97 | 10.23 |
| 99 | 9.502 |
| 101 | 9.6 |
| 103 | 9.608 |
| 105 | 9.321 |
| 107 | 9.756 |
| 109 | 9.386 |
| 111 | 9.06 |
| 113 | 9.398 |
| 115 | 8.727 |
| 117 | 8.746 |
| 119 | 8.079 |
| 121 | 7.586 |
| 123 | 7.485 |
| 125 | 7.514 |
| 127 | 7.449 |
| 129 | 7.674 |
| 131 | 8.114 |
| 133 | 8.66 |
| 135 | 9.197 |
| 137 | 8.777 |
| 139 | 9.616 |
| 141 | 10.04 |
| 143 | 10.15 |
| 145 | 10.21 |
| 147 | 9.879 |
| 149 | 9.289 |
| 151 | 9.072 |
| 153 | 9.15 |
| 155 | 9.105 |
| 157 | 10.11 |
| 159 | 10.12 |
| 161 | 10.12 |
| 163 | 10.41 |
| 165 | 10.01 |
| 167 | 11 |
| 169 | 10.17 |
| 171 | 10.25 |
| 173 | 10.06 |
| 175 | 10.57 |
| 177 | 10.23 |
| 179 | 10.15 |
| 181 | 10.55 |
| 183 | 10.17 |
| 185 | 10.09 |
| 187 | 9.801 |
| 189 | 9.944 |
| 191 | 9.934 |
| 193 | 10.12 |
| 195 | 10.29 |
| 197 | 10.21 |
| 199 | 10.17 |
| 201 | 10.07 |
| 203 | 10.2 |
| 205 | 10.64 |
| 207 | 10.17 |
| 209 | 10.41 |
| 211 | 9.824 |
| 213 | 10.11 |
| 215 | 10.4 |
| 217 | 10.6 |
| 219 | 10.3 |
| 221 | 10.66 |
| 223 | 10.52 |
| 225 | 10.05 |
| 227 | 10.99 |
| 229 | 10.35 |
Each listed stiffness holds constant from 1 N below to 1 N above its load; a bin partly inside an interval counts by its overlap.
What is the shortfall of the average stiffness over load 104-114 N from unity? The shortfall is -8.4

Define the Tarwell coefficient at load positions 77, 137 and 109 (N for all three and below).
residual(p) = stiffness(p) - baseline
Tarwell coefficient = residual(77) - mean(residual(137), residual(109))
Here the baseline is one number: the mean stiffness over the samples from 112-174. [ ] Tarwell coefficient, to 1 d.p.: 1.3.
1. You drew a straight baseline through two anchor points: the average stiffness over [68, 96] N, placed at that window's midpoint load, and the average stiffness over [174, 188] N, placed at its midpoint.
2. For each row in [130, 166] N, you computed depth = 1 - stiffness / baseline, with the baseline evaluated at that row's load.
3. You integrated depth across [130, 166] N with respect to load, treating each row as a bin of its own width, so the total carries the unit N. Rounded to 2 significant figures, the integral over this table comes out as 2.2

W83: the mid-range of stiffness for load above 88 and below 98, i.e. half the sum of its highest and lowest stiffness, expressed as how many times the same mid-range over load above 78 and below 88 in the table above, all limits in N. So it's 1.00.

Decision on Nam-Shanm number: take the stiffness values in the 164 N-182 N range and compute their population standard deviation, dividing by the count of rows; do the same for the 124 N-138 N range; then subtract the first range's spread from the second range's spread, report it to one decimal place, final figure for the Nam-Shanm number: 0.3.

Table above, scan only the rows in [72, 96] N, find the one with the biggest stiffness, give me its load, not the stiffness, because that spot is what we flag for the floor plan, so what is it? 91 N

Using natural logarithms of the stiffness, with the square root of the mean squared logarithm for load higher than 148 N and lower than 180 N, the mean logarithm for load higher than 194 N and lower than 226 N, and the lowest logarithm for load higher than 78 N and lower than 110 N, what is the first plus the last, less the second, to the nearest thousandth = 2.202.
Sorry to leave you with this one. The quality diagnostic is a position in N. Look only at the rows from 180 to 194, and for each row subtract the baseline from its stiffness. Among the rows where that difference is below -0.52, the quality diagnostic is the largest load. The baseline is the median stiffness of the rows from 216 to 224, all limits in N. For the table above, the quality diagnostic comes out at 191 N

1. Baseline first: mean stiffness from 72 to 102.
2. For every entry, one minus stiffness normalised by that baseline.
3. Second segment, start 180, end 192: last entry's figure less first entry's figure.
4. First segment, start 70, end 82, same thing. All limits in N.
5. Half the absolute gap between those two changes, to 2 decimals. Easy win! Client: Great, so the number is 0.03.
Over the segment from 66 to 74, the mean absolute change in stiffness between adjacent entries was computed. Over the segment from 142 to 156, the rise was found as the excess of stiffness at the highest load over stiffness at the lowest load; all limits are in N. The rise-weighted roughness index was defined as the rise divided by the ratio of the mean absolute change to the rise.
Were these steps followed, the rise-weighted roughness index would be 4.0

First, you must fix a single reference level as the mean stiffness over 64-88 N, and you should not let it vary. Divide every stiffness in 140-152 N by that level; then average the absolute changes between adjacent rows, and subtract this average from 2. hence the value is 1.97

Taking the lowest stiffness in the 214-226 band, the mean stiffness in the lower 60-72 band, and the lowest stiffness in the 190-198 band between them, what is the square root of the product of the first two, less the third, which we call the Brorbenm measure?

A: 0.37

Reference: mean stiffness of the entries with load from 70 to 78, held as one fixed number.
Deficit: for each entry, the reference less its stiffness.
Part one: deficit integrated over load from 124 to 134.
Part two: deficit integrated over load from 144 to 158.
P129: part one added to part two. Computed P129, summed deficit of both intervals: 34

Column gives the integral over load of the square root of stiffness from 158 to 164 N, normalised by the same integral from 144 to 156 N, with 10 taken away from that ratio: -9.48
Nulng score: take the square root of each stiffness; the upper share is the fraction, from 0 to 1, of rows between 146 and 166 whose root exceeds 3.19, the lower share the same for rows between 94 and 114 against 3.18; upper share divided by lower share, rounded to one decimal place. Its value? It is 1.0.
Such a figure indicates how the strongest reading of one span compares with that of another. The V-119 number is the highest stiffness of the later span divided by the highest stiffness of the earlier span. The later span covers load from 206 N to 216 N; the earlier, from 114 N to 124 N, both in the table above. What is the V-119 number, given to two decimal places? 1.19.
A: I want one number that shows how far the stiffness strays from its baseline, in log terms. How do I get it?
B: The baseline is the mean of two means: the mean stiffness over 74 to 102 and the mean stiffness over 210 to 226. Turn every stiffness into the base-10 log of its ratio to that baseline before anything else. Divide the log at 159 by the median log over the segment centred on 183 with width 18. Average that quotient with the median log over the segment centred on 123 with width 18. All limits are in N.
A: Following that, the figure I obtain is -15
